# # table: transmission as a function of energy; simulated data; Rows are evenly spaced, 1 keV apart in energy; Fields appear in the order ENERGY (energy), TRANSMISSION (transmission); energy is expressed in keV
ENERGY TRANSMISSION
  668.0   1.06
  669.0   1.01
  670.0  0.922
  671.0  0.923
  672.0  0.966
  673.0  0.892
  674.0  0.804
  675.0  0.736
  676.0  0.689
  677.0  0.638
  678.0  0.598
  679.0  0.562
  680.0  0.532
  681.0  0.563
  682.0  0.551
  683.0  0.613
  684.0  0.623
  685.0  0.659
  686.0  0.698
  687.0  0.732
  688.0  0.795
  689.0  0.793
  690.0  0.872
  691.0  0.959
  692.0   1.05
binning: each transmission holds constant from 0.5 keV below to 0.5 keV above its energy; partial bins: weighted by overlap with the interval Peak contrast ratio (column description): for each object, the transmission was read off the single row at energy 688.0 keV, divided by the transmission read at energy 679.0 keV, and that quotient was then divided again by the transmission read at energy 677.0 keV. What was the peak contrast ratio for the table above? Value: 2.2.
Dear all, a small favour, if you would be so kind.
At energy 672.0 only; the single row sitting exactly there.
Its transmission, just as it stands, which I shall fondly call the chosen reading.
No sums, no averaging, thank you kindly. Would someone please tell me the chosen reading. 0.966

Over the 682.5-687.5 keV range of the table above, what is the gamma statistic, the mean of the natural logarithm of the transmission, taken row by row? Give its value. -0.41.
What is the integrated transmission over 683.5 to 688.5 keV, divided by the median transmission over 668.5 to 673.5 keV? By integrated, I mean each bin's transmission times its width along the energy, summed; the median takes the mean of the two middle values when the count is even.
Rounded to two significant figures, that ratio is 3.8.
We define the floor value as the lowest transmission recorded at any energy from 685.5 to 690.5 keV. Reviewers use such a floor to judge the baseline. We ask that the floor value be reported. 0.698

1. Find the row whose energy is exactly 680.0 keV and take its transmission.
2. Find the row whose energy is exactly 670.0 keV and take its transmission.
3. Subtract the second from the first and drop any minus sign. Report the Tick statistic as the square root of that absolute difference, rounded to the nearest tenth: 0.6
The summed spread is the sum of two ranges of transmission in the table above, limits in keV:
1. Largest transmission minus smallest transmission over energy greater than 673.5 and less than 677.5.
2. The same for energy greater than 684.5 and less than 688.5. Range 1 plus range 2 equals 0.30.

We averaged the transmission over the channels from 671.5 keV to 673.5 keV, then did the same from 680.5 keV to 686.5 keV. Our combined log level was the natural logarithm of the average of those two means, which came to -0.26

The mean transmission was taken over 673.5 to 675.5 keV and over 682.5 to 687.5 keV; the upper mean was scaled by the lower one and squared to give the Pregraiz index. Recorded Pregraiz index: 0.7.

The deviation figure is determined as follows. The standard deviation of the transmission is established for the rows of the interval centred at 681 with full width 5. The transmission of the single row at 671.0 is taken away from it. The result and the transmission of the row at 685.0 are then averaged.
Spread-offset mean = -0.1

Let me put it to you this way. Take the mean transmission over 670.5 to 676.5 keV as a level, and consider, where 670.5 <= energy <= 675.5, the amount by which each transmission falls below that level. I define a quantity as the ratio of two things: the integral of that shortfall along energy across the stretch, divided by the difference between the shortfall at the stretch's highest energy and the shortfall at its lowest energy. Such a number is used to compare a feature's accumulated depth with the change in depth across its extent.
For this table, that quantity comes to -1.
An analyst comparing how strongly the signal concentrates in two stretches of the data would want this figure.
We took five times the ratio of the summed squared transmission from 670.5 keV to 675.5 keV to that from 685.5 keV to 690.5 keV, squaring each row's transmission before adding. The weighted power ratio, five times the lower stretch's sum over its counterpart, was 6.2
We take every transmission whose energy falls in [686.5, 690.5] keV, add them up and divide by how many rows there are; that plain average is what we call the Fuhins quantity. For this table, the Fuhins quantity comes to 0.80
